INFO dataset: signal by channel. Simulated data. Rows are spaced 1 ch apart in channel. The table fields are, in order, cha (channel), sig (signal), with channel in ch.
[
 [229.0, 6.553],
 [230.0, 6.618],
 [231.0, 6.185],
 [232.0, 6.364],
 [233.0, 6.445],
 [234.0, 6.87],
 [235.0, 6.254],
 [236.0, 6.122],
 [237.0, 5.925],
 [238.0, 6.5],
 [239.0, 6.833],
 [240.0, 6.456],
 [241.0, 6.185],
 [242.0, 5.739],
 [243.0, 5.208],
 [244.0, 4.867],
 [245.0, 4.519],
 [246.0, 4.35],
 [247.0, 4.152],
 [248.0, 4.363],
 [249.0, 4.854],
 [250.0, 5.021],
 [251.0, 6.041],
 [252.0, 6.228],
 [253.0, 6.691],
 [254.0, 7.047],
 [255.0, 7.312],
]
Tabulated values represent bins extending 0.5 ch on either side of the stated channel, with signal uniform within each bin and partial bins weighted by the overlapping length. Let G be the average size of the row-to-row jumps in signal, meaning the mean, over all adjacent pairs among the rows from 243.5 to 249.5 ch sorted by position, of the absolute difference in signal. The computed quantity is 0.283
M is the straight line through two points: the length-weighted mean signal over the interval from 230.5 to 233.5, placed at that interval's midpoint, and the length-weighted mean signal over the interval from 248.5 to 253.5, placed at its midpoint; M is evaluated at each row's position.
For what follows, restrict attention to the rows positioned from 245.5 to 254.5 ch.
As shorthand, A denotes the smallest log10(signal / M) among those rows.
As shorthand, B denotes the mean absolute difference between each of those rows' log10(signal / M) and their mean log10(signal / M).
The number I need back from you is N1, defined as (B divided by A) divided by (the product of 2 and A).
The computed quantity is 2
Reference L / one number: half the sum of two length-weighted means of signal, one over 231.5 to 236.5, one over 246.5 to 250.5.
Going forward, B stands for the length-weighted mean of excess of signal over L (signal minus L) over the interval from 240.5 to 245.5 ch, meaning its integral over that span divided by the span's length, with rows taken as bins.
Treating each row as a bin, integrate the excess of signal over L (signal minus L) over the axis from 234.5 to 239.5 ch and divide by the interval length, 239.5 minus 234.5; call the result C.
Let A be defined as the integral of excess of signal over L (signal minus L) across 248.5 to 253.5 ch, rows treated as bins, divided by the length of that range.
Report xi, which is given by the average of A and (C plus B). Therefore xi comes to 0.4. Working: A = 0.3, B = -0.2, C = 0.82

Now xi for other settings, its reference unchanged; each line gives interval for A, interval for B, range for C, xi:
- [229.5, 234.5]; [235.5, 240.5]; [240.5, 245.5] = 0.8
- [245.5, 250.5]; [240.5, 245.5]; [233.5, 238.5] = -0.2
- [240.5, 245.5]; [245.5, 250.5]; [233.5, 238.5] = -0.2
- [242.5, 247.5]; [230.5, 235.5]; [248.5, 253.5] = 0.1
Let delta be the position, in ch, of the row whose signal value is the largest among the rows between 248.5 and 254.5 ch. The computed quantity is 254.0 ch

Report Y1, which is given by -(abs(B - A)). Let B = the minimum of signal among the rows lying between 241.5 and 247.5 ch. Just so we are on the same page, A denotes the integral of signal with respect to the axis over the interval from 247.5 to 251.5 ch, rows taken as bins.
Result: -16.1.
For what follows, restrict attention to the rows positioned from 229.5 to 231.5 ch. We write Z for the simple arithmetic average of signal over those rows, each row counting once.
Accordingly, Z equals 6.40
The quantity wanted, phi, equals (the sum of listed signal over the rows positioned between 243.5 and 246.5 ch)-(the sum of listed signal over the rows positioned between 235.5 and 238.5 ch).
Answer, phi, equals -4.81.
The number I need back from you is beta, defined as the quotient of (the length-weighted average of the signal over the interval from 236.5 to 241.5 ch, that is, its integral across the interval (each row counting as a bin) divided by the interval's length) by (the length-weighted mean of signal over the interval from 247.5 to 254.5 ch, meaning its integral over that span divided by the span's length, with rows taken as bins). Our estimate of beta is 1.11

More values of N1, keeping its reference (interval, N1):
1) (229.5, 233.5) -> 29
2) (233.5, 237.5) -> 26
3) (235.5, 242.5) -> 22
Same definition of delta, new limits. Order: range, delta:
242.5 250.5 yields 243.0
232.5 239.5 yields 234.0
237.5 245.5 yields 239.0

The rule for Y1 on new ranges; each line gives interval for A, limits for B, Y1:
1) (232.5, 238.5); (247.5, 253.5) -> -33.8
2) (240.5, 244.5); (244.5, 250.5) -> -17.8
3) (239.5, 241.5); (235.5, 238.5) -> -6.7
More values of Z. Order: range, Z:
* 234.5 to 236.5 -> 6.19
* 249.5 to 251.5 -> 5.53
